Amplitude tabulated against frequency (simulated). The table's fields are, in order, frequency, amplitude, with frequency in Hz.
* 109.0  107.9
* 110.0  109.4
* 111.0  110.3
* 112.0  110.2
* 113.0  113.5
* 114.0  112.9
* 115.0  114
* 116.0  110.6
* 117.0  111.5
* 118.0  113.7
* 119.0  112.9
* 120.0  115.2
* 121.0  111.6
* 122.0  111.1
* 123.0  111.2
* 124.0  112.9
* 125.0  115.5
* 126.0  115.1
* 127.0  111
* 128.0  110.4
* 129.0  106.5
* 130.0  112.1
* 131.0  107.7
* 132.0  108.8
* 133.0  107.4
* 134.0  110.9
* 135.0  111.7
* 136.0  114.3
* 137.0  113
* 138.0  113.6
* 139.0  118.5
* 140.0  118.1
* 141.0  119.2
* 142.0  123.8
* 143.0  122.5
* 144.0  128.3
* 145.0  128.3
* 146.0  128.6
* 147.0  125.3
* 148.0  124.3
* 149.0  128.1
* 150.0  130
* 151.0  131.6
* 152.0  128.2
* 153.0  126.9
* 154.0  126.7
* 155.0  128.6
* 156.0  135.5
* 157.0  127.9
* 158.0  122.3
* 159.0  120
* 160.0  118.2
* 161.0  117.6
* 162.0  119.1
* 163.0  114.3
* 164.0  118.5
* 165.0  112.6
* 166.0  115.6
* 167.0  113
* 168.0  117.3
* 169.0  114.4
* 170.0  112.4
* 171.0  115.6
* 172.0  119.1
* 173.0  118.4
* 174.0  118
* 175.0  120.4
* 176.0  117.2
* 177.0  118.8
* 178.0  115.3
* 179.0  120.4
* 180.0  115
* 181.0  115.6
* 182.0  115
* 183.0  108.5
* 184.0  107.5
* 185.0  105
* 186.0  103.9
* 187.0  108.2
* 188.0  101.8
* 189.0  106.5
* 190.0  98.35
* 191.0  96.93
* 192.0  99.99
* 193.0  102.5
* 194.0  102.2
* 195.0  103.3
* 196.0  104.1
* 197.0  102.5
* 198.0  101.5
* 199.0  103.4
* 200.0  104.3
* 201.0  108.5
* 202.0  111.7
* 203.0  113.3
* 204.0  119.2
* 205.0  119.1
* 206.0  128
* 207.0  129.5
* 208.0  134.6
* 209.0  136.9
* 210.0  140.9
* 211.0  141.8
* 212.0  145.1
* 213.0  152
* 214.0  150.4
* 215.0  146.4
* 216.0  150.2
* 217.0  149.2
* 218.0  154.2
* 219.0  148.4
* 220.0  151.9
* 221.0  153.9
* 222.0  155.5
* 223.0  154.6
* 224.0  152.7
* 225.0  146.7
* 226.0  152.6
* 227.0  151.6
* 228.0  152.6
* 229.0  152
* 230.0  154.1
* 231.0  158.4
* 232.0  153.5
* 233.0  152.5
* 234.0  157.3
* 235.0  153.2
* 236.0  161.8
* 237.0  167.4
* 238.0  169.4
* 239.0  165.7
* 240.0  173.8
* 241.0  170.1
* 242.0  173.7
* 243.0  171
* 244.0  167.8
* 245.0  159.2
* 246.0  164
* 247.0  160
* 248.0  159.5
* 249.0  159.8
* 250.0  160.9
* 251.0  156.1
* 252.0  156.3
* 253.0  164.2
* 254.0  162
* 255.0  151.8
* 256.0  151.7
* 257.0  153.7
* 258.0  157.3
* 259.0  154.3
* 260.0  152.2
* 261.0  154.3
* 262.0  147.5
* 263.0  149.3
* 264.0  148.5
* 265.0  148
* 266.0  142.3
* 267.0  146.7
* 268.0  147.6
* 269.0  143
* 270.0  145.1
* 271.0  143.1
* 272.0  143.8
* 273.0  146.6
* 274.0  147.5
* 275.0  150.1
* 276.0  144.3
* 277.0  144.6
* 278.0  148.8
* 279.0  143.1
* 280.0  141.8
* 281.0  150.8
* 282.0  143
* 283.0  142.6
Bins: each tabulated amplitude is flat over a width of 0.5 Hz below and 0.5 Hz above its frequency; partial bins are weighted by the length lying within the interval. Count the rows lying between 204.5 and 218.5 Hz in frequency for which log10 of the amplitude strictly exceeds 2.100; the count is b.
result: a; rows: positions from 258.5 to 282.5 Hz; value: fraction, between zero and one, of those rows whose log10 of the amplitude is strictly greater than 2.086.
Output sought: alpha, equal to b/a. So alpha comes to 13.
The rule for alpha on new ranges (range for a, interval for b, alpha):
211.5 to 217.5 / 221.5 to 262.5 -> 41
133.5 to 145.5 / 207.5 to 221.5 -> 42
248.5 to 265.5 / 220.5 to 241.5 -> 21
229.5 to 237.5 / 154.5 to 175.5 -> 3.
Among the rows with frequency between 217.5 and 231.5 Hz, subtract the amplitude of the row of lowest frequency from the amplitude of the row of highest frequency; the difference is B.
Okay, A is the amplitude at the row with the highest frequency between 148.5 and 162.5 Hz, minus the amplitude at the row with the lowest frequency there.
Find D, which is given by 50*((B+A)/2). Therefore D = -120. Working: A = -9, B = 4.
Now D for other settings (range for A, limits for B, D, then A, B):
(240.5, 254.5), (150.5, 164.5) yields -530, -8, -13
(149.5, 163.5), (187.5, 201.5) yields -225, -16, 7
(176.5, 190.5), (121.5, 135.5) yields -496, -20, 1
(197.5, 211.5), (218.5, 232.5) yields 1135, 40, 5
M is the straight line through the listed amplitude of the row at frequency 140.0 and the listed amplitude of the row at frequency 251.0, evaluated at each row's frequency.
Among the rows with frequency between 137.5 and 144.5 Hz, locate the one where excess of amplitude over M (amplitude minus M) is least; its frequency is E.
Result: 138.0 Hz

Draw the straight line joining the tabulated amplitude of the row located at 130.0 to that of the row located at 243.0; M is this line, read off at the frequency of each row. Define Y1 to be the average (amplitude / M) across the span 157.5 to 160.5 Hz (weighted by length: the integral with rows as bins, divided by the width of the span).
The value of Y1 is 0.94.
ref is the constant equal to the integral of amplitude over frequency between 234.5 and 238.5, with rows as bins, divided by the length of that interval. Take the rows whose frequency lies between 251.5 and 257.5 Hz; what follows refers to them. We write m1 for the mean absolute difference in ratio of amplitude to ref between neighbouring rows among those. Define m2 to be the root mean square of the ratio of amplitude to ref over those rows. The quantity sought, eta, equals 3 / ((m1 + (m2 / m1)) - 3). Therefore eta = 0.09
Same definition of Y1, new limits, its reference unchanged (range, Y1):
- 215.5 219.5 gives 0.95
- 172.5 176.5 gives 0.88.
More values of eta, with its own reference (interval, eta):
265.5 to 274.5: 0.05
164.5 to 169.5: 0.09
